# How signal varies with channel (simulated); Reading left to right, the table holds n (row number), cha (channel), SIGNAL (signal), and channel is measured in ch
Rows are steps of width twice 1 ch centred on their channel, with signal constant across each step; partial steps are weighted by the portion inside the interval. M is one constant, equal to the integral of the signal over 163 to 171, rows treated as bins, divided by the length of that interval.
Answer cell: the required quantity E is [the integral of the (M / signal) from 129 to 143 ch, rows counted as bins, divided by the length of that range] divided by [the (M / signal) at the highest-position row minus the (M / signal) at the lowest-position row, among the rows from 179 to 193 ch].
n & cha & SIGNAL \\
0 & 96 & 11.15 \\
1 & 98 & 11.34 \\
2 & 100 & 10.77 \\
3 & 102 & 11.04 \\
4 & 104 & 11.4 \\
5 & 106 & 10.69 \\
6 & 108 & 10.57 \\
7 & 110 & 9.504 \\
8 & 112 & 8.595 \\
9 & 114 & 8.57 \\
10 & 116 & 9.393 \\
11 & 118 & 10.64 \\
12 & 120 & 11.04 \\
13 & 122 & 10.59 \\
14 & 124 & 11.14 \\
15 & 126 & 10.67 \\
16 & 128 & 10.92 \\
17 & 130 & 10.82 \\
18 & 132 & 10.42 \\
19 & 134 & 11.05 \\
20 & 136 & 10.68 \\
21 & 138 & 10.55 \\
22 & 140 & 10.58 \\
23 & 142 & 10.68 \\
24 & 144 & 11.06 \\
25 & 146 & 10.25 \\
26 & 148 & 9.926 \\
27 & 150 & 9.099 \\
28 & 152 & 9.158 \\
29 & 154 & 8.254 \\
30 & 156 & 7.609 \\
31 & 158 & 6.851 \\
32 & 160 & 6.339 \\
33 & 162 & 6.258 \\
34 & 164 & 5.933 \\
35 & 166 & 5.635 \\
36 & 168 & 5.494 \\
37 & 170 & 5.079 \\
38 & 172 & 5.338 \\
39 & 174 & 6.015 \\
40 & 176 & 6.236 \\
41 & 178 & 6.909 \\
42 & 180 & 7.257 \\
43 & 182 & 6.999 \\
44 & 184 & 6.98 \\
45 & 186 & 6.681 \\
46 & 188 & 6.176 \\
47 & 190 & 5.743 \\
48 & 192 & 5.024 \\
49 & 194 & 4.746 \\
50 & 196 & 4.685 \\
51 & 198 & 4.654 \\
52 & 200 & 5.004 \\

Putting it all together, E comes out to 1.5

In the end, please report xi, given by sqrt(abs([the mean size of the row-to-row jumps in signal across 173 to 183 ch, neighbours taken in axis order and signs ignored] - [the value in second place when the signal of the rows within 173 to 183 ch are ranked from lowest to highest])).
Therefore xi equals 2.4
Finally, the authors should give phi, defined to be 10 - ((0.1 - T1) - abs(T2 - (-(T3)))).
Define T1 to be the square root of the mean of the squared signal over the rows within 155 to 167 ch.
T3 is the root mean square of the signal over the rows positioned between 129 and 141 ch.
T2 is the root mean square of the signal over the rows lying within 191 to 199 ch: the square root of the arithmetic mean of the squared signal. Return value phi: 31.8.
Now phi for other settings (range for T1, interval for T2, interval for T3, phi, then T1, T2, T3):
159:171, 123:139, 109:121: 36.2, 5.8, 10.8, 9.7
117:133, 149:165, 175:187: 35.1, 10.8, 7.5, 6.9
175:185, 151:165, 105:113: 33.9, 6.9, 7.3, 9.9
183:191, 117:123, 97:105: 38.2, 6.4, 10.8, 11.1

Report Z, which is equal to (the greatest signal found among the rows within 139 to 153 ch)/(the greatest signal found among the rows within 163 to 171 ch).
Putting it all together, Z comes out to 1.9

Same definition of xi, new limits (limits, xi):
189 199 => 2.1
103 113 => 3.0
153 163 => 2.4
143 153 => 2.9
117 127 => 3.2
